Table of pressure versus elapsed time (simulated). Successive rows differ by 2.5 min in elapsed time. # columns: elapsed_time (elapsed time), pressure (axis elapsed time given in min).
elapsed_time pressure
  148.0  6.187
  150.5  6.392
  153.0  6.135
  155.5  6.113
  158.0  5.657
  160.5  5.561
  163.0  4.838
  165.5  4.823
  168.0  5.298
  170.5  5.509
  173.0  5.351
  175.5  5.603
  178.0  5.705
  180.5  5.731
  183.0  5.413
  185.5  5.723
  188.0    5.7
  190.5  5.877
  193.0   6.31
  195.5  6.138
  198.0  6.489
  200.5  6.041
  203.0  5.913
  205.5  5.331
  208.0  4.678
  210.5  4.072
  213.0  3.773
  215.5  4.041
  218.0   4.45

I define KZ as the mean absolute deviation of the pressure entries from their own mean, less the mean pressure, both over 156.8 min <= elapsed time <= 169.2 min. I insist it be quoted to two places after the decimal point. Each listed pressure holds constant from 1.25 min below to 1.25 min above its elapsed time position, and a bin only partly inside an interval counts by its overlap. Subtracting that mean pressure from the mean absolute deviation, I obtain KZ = -4.91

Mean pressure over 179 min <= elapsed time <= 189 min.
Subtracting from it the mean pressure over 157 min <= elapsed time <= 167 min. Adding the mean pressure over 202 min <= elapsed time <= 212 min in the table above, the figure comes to 5.4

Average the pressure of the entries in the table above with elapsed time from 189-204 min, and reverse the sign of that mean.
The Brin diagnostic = -6.1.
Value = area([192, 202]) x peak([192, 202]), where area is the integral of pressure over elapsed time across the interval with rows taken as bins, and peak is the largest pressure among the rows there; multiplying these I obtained 405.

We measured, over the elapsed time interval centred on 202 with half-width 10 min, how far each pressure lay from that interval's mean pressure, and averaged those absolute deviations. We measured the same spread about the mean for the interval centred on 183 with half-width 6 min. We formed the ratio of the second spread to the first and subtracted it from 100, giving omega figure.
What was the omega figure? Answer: 99.9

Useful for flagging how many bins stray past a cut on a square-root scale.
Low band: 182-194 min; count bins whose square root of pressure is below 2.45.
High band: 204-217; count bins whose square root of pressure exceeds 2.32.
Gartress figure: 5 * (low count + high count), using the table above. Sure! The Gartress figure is 20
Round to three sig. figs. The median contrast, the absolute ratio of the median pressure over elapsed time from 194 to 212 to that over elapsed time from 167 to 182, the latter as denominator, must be 1.06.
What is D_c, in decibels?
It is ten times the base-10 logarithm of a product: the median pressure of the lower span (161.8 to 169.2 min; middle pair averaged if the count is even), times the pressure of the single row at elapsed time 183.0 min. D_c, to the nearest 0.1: 14.2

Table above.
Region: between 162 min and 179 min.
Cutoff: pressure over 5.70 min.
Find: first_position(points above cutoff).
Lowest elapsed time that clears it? 178.0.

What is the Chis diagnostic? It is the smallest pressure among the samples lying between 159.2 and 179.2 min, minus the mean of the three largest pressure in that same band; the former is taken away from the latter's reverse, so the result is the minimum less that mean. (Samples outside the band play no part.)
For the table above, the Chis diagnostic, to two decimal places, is -0.80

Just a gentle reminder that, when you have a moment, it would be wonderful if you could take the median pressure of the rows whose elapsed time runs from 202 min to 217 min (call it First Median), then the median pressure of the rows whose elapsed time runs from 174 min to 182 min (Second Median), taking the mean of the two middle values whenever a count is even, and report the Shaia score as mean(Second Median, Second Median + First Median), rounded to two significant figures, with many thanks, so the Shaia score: 7.9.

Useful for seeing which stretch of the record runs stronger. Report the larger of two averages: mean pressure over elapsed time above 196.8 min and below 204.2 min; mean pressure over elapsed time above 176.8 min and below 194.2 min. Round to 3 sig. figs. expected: 6.15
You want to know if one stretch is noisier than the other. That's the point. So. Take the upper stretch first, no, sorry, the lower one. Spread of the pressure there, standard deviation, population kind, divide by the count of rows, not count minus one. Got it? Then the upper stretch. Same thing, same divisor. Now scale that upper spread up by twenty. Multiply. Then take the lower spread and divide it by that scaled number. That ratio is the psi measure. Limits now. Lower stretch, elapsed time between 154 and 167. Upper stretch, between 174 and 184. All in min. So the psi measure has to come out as 0.20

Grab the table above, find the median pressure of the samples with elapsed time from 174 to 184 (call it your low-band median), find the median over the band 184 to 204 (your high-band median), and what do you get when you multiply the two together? 33.8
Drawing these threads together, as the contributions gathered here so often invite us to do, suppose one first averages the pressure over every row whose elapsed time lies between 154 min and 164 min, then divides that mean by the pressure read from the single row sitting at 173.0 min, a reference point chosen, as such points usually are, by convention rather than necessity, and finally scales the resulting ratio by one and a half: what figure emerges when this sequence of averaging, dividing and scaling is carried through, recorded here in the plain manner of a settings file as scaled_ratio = 1.6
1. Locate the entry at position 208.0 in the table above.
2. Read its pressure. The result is 4.678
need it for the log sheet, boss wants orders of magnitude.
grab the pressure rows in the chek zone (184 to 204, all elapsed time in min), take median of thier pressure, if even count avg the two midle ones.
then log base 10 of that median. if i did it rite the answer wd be 0.776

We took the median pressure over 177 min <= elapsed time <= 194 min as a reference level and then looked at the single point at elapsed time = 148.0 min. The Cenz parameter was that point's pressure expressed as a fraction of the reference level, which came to 1.08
